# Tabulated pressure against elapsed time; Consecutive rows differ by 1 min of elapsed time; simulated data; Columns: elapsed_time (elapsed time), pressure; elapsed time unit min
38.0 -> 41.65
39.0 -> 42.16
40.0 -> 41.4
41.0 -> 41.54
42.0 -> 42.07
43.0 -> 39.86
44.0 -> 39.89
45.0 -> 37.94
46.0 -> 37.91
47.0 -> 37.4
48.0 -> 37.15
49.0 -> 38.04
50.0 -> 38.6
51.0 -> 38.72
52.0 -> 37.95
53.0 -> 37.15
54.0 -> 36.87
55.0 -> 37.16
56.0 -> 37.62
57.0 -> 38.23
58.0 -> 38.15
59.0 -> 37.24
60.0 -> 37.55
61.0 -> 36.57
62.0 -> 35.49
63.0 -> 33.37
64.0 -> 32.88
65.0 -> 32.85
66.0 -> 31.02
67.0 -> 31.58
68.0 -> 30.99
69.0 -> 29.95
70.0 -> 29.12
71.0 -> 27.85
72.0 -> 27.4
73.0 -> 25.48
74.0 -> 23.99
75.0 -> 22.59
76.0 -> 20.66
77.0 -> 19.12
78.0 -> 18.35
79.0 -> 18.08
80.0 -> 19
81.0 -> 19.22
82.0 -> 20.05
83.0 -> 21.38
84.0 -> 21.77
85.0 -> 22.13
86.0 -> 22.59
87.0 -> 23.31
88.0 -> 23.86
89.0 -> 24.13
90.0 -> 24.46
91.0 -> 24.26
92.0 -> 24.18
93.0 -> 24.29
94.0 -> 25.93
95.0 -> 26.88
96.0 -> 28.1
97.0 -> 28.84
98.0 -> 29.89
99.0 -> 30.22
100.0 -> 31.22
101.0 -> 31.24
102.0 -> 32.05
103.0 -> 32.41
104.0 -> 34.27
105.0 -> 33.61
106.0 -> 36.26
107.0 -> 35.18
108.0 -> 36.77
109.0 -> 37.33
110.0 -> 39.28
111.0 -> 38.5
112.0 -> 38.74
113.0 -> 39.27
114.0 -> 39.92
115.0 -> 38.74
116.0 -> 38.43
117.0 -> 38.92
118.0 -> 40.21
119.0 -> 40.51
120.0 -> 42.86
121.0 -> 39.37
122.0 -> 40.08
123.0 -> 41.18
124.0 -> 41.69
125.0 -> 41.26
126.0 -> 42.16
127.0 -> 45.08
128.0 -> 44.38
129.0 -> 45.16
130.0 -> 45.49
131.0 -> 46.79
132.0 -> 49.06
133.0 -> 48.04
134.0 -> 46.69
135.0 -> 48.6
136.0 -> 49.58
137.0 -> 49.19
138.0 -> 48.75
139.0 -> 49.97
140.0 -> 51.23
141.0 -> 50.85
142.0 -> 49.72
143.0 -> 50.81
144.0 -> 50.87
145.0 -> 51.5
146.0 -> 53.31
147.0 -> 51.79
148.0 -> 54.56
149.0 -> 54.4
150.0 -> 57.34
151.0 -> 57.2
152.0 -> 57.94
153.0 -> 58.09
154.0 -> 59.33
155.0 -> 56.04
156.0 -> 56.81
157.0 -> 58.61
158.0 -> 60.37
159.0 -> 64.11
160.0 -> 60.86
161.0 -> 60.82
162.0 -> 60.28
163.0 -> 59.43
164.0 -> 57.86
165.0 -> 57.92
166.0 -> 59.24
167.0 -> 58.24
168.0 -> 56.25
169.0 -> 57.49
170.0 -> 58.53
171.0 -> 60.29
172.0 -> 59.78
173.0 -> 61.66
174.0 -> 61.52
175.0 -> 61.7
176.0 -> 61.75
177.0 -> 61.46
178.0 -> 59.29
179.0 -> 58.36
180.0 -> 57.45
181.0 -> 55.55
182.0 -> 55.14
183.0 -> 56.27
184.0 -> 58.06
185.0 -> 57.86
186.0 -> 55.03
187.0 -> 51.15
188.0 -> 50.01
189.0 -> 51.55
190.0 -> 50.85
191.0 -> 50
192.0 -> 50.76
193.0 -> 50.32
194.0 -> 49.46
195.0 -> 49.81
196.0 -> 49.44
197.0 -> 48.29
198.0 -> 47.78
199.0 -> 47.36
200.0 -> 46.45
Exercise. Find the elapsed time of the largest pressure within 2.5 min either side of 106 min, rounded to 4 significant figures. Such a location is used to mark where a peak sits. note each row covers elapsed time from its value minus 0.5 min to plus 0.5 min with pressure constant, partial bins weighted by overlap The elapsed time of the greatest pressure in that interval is 108.0 min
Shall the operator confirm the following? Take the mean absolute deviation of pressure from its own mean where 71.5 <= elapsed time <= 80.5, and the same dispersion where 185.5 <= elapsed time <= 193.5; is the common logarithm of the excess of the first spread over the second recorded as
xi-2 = 0.26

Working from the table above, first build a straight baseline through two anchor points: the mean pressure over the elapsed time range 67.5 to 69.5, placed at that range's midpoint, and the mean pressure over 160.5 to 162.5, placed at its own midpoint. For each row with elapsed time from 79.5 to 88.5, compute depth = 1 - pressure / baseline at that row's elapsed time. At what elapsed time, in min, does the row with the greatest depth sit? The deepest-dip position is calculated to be 80.0 min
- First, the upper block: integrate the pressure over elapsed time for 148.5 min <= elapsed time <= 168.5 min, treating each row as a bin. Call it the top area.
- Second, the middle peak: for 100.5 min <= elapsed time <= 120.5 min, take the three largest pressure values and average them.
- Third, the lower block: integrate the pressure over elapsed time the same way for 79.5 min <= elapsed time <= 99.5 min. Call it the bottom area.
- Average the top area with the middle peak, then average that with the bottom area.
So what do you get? 545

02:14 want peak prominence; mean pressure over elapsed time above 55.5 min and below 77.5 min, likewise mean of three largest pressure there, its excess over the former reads 7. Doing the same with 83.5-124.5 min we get 9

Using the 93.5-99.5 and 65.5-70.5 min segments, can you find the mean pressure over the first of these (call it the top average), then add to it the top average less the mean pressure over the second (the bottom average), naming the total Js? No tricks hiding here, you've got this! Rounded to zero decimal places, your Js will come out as 26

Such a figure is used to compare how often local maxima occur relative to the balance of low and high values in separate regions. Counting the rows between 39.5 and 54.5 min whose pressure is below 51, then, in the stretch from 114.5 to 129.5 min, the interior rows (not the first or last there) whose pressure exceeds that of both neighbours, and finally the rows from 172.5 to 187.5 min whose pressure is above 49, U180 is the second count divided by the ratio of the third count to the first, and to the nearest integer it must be 3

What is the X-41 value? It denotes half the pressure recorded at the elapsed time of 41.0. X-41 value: 21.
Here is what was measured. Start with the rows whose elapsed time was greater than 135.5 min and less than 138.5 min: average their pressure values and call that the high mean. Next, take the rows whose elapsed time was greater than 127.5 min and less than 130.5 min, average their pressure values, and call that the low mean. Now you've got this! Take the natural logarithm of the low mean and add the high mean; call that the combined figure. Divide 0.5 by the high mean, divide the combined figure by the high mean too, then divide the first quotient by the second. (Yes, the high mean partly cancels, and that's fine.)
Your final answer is 0.009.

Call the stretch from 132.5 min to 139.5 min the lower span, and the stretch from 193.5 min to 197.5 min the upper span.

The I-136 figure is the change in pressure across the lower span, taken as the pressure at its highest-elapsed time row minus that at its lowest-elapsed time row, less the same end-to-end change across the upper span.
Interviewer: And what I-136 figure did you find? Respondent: 3.1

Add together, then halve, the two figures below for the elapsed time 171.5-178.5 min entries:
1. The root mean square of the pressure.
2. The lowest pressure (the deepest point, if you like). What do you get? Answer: 60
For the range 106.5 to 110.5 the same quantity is 36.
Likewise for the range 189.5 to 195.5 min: 50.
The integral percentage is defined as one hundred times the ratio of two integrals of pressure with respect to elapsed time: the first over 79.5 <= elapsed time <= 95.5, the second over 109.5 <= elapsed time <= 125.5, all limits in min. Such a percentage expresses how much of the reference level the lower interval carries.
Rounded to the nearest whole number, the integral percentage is 58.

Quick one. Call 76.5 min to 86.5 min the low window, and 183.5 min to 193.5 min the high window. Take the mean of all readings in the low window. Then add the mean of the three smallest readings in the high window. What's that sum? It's 70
